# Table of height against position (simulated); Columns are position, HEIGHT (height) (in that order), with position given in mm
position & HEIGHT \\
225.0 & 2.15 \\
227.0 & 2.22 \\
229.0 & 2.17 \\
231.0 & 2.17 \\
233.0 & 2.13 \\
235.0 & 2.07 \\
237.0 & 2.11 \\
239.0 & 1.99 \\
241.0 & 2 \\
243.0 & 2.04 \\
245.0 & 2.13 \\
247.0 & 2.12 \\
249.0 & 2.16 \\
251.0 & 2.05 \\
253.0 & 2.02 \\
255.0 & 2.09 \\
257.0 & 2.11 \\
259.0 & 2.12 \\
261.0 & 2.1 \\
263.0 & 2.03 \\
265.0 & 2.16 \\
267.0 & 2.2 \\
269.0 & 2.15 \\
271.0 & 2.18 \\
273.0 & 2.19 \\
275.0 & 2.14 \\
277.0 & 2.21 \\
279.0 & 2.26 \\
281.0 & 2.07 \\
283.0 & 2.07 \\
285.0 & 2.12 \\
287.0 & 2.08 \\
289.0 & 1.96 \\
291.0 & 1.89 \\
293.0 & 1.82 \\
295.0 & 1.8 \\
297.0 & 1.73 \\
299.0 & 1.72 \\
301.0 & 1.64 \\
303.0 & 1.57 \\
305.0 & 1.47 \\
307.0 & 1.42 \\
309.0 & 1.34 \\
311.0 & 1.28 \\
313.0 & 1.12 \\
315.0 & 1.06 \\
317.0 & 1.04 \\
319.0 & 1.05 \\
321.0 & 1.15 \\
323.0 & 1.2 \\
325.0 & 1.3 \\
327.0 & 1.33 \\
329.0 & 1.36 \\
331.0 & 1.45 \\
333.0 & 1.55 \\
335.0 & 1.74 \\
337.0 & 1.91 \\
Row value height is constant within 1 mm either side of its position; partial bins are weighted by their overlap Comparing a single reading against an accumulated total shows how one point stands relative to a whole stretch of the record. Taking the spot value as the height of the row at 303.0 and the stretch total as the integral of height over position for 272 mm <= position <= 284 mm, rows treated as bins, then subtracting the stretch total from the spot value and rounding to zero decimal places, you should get -24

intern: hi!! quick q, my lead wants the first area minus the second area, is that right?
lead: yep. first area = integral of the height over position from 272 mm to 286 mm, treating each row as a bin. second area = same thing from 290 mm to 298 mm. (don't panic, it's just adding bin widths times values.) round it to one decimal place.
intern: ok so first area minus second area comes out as 15.6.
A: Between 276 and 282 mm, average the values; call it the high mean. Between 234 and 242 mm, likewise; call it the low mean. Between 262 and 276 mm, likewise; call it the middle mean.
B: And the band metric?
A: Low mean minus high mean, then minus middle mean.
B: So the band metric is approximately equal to -2.29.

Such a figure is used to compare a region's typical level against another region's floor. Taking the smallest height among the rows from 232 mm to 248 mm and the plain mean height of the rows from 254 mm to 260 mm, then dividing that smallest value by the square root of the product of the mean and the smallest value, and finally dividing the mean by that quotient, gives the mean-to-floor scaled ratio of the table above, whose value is 2.2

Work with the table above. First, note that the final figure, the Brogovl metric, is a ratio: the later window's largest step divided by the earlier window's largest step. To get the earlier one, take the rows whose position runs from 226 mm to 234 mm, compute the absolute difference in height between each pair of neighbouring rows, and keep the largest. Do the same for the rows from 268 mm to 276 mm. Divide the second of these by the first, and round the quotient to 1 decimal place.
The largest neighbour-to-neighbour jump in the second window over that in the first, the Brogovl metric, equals 1.0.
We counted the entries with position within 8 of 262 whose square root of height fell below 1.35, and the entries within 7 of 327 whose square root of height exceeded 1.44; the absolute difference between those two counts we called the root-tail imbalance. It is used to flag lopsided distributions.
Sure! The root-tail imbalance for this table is 0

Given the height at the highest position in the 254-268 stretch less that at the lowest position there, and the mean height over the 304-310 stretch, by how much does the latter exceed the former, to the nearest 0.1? 1.3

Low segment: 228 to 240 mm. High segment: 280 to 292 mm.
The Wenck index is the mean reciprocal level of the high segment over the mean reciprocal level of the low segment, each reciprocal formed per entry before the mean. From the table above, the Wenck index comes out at 1.0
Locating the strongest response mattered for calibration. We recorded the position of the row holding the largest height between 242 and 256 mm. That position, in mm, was 249.0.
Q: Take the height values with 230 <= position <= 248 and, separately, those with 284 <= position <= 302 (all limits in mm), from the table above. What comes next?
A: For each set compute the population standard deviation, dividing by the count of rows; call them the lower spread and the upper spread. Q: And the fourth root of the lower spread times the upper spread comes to 0.31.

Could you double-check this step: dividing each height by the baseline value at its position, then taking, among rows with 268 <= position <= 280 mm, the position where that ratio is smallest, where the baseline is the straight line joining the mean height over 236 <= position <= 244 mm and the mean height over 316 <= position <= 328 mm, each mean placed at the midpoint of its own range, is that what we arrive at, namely 269.0 mm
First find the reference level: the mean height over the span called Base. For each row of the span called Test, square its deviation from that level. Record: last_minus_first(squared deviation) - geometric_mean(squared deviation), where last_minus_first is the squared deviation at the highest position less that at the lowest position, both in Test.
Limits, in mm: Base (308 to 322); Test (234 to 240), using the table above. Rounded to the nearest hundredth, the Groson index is -0.96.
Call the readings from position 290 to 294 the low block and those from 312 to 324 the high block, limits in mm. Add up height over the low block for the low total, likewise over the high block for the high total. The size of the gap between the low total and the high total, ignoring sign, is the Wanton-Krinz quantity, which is 2.9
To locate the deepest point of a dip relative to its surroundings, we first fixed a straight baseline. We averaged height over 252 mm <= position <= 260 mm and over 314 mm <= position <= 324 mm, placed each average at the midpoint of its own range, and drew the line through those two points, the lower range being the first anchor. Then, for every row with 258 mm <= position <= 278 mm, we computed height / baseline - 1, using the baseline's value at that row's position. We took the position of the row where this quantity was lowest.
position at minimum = 263.0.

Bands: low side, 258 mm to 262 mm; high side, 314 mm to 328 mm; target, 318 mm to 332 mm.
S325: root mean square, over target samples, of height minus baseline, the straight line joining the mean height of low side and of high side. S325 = 0.25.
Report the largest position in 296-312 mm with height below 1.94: 311.0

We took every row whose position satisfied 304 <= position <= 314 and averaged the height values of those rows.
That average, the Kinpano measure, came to 1.326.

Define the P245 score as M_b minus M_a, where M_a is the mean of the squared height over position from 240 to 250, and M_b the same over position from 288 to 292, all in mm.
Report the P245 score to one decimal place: -0.7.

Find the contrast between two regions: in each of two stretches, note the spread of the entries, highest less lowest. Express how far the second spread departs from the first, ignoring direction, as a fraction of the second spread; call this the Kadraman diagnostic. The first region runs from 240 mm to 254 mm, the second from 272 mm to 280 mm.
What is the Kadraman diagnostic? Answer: 0.33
